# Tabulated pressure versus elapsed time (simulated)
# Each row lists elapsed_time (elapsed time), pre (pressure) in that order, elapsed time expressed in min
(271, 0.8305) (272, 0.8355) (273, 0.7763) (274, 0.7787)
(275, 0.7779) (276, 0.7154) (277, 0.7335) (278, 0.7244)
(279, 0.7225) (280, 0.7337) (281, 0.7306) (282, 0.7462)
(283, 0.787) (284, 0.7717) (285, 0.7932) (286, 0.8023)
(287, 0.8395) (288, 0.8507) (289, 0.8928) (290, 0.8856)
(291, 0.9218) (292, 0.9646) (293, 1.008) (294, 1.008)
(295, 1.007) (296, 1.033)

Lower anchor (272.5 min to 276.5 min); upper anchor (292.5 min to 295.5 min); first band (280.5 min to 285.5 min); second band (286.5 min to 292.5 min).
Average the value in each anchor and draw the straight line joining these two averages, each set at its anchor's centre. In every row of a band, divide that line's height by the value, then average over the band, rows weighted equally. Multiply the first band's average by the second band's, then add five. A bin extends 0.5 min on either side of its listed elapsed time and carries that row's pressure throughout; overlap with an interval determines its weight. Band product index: 6.21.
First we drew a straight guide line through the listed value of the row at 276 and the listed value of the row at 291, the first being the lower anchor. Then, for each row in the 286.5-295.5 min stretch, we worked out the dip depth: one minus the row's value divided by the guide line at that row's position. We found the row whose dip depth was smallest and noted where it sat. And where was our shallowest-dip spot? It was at 293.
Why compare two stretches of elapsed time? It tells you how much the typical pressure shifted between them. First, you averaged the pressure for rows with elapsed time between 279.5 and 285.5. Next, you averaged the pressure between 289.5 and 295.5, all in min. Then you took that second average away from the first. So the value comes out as -0.21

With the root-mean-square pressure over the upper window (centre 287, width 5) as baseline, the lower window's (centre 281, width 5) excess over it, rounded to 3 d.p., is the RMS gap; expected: -0.092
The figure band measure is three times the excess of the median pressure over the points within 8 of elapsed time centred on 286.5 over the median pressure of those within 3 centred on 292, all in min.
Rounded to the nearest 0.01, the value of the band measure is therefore -0.43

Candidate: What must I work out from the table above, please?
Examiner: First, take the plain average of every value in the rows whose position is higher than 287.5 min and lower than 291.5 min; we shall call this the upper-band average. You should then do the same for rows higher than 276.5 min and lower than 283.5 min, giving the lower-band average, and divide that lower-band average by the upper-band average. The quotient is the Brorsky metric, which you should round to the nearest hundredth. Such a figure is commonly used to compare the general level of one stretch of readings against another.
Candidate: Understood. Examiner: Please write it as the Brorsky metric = 0.83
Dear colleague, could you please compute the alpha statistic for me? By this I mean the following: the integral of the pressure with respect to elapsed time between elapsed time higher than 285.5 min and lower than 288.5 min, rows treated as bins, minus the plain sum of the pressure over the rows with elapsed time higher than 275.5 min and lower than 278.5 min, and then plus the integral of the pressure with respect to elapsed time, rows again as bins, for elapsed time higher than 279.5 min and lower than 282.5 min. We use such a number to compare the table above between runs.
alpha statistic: 2.53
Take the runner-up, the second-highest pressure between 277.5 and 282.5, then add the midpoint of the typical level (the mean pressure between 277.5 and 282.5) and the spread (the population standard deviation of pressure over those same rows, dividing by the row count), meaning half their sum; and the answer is 1.10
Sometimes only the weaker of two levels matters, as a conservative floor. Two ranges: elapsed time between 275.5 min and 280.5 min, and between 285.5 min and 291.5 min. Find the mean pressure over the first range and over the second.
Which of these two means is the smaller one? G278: 0.726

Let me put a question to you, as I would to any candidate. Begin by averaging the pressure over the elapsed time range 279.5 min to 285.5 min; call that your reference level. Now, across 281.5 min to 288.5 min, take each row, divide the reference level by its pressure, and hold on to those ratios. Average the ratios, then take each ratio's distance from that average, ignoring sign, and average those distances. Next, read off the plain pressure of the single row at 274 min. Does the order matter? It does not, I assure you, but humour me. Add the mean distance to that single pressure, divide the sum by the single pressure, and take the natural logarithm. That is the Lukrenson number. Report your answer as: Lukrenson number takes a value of 0.041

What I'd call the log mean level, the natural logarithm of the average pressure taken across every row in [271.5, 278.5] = -0.27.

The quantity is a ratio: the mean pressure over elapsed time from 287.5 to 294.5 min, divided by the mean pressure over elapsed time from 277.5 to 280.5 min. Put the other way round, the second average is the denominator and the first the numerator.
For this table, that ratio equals 1.28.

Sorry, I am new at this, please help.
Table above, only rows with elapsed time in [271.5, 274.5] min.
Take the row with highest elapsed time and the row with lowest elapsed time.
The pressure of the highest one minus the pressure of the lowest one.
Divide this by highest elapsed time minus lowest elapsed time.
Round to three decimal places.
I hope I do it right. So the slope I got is -0.028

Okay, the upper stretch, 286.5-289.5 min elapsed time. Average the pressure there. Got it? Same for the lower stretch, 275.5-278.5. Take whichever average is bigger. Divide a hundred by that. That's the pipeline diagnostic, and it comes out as 116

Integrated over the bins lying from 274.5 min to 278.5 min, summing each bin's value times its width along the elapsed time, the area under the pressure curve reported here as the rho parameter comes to 3.0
